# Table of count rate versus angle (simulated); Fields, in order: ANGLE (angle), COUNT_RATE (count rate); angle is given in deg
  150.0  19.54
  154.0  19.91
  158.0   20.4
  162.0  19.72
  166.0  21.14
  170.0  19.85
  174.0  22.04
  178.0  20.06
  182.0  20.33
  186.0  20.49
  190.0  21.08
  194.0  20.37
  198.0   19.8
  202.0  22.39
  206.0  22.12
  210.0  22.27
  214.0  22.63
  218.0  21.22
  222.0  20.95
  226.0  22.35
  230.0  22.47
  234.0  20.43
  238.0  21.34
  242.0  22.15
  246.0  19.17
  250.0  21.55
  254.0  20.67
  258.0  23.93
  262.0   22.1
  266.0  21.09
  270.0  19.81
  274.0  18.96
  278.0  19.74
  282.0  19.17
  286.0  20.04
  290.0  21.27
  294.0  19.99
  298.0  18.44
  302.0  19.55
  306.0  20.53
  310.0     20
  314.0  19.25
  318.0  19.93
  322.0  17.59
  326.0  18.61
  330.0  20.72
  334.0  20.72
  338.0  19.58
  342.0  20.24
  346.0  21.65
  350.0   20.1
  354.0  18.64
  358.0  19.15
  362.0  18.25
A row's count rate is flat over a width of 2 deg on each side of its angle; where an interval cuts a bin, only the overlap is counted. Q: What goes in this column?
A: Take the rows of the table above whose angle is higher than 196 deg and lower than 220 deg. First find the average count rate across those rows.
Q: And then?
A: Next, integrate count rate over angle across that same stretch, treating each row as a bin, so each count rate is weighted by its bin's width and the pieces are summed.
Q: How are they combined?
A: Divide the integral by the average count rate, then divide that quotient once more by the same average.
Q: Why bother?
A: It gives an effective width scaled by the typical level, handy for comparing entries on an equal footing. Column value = 1.10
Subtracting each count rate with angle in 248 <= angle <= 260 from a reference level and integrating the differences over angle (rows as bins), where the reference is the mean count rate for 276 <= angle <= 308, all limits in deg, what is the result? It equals -27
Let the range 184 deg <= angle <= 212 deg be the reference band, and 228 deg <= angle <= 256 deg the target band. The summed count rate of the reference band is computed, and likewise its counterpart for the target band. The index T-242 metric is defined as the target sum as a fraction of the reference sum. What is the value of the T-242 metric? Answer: 1.00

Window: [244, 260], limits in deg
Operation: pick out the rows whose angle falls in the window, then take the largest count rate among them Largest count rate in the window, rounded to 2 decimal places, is 23.93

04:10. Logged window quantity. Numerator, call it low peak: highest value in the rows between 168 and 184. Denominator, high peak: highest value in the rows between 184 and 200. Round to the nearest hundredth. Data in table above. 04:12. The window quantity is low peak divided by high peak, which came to 1.05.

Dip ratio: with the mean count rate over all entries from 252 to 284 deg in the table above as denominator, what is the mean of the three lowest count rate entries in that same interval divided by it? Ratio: 0.933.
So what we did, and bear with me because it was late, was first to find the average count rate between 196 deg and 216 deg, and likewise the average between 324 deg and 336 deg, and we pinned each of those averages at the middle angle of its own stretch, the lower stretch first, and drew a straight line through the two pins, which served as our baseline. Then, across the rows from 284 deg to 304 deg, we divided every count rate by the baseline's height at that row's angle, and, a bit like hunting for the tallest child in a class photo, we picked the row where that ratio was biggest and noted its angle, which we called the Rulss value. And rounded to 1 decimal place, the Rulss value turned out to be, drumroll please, 290.0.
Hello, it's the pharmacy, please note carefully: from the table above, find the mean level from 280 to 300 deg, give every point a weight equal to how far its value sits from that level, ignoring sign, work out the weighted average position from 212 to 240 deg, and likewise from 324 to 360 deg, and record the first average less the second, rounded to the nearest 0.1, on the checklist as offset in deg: -116.6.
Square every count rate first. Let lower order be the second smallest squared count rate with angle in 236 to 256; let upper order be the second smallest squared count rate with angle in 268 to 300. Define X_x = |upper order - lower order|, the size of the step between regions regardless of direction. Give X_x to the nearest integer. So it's 68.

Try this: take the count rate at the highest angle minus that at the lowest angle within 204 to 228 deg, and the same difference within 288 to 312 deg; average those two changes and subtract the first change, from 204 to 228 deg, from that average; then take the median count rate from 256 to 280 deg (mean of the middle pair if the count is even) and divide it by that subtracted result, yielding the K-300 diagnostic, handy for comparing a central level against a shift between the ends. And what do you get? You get -27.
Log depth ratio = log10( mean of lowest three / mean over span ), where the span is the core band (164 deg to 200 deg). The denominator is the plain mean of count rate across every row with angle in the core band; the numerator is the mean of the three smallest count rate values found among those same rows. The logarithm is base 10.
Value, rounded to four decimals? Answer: -0.0144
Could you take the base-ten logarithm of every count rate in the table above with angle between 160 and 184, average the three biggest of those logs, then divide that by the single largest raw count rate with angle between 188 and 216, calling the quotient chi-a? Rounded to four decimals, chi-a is 0.0586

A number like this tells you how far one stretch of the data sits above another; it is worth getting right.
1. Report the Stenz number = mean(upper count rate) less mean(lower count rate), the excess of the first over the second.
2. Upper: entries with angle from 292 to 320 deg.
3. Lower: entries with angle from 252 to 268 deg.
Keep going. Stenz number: -2.3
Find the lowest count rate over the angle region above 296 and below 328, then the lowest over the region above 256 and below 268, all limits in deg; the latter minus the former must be 3.5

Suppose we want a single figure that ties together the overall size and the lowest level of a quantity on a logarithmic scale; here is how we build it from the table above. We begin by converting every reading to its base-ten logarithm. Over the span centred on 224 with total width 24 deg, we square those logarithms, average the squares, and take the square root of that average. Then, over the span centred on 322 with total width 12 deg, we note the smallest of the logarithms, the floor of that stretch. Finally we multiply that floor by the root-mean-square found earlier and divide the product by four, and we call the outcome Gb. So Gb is 0.416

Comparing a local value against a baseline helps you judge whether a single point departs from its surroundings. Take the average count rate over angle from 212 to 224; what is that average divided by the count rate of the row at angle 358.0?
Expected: 1.13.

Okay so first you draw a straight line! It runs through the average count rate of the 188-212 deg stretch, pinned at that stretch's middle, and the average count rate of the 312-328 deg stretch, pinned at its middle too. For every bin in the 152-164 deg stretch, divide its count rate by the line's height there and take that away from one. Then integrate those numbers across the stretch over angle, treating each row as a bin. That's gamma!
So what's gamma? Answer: 1.2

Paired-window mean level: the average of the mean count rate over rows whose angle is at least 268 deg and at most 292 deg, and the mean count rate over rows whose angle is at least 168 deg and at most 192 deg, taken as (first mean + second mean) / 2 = 20.2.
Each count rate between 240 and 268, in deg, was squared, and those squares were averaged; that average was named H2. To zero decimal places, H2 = 465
